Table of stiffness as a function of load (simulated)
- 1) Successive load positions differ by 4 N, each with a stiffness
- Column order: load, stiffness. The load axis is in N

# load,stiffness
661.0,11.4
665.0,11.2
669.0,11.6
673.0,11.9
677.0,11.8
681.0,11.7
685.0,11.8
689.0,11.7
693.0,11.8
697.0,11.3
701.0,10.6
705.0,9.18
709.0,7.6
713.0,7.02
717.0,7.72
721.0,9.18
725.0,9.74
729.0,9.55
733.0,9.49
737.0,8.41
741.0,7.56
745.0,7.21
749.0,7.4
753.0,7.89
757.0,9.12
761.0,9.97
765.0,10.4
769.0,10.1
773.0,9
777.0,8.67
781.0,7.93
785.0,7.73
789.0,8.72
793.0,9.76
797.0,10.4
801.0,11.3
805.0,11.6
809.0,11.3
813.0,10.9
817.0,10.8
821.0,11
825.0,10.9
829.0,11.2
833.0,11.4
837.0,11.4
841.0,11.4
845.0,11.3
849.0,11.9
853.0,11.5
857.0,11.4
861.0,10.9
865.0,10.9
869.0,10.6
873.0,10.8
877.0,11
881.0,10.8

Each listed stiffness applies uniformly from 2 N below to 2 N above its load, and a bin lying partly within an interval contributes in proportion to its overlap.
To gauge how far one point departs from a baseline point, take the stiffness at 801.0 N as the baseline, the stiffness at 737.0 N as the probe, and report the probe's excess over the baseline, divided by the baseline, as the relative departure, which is -0.26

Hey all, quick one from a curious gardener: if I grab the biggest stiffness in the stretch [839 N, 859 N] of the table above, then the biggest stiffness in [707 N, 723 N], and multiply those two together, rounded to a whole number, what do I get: 109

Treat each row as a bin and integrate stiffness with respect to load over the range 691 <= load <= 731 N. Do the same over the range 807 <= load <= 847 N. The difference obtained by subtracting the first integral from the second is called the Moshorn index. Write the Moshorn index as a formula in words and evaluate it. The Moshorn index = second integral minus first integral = 72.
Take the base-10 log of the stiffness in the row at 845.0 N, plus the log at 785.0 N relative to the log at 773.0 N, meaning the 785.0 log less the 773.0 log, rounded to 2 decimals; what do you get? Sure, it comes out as 0.99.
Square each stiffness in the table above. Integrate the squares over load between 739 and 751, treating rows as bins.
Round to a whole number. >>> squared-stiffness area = 656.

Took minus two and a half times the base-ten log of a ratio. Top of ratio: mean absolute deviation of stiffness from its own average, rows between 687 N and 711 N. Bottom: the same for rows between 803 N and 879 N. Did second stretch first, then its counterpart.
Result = -1.7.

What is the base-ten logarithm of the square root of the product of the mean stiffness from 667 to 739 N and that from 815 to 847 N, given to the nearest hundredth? 1.03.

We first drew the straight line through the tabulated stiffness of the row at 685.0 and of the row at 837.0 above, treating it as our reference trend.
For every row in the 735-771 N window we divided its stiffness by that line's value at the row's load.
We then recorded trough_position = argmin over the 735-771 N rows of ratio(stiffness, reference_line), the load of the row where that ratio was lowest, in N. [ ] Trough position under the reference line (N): 745.0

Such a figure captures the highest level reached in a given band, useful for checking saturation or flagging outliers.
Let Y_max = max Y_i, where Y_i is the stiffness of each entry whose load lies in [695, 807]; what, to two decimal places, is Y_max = 11.60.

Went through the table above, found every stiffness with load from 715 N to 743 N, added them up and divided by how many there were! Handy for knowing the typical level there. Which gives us 8.8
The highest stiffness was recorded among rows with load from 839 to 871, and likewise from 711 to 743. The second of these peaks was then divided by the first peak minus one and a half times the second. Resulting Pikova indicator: -3.6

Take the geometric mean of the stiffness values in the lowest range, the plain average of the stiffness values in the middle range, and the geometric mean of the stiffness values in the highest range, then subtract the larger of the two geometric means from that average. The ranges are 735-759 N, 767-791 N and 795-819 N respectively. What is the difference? -2.4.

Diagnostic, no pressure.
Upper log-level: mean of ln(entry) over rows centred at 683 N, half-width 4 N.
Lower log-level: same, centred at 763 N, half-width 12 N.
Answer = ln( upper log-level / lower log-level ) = 0.10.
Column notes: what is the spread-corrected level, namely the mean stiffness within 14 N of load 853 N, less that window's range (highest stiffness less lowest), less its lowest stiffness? -0.57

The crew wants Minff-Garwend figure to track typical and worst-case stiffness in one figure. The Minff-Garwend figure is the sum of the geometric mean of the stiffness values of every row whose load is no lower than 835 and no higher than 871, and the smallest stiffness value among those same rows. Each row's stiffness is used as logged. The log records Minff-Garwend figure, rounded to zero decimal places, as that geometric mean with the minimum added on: 22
